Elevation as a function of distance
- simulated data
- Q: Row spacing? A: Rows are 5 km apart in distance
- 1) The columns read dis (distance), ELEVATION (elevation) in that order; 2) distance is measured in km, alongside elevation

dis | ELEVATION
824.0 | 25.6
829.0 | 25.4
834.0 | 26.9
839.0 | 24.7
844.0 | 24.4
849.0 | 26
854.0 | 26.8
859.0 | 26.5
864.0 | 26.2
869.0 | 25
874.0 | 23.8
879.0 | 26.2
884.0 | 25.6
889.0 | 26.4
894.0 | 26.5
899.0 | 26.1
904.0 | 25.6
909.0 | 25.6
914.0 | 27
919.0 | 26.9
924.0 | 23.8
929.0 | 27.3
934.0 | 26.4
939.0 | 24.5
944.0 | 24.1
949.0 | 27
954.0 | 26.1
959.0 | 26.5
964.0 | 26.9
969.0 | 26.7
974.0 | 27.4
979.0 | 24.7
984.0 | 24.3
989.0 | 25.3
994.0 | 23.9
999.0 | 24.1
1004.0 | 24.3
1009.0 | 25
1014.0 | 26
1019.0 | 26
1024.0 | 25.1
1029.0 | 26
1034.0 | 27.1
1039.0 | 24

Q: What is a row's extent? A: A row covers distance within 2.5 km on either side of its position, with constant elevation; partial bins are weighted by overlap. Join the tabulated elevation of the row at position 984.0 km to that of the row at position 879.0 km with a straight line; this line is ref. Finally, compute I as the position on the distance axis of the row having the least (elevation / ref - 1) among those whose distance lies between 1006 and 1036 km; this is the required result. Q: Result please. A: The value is 1009.0 km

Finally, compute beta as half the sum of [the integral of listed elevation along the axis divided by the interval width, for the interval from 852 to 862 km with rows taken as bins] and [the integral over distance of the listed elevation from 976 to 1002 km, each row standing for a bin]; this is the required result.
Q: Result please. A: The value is 332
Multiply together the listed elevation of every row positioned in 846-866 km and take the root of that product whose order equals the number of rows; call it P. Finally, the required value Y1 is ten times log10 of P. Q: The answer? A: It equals 14.2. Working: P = 26.37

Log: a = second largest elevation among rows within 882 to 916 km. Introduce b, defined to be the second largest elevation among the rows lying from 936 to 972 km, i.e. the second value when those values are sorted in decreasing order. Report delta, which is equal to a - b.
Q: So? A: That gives -0.4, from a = 26.5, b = 26.9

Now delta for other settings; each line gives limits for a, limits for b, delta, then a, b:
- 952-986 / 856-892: 0.5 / 26.9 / 26.4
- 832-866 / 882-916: 0.3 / 26.8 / 26.5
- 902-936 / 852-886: 0.5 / 27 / 26.5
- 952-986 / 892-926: 0.0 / 26.9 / 26.9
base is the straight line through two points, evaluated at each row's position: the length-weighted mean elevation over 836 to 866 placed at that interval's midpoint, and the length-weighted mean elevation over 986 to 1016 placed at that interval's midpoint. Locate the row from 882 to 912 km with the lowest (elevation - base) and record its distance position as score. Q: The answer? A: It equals 884.0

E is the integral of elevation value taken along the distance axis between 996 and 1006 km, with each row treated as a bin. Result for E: 242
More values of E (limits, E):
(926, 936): 267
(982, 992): 248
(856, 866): 264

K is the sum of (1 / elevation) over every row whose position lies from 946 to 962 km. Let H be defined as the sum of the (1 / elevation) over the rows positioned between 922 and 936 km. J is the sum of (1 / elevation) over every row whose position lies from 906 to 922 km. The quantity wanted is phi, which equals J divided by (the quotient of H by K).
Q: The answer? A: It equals 0.110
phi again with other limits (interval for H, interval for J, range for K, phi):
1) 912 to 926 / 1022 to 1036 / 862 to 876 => 0.119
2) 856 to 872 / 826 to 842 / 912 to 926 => 0.117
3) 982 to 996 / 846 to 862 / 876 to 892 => 0.107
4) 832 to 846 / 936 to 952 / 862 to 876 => 0.121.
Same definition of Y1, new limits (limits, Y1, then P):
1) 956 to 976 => 14.3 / 26.87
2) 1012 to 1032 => 14.1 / 25.77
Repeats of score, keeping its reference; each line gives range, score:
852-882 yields 874.0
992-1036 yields 994.0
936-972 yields 944.0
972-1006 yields 994.0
